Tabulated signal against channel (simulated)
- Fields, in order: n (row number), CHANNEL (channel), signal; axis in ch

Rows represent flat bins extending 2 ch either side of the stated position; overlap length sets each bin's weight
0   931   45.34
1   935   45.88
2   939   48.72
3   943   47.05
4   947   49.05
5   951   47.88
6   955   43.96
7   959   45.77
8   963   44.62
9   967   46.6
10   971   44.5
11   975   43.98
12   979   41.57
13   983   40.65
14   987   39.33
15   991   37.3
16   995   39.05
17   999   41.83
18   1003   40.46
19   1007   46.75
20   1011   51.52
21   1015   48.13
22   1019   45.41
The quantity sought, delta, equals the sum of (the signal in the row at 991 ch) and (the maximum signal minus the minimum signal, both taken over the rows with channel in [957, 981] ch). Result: 42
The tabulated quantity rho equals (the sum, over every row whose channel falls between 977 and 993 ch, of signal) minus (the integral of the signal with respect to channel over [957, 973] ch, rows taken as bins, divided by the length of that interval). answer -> 113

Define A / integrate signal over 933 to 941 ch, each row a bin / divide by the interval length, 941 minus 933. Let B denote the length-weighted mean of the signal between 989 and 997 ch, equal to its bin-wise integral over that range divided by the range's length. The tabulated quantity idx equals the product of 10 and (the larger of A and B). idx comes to 473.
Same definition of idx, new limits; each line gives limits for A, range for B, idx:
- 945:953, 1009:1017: 498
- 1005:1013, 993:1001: 491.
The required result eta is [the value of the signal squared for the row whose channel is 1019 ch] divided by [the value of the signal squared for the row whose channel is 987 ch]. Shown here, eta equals 1.33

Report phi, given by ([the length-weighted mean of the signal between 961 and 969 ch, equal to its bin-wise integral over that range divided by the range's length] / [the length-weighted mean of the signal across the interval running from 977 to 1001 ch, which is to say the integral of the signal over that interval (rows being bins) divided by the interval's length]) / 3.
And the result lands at 0.38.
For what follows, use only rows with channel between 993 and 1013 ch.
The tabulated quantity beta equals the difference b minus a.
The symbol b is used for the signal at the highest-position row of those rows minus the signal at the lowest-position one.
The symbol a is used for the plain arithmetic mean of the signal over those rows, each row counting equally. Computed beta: -31.5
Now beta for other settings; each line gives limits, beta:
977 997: -42.1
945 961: -49.9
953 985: -47.3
